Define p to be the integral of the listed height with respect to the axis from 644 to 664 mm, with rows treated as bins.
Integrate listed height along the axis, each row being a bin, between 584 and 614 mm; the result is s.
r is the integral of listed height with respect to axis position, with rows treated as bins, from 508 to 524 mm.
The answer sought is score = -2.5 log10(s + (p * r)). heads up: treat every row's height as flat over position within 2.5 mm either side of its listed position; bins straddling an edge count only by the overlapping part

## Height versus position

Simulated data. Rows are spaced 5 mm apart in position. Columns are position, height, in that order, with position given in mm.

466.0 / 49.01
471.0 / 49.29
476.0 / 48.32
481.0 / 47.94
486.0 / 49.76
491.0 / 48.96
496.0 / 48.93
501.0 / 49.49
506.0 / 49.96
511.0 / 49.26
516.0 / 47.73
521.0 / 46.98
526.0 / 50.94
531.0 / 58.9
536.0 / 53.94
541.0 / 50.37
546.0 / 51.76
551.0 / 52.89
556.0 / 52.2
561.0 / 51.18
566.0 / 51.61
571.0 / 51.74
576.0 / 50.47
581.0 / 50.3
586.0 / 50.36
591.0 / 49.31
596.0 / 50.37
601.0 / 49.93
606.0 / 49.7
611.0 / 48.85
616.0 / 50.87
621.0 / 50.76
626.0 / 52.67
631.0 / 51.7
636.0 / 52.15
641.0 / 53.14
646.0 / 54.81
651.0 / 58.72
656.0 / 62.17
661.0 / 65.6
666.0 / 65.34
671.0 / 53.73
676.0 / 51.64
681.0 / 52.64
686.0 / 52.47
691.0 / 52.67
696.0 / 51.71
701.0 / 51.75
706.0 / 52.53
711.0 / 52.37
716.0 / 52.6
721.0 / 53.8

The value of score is -14.9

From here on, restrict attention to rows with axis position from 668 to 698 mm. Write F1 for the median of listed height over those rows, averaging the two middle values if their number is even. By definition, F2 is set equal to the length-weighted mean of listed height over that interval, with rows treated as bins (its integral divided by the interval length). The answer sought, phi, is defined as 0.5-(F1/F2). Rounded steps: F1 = 52.6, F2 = 53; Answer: -0.497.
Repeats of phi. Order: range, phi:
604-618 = -0.499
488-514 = -0.499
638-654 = -0.485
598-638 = -0.500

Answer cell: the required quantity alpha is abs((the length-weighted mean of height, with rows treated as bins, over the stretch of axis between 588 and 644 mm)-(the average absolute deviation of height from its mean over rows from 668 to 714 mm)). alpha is 50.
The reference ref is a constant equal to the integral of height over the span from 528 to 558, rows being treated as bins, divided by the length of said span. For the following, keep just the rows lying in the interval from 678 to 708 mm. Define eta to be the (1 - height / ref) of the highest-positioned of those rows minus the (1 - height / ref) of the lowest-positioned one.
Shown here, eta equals 0.00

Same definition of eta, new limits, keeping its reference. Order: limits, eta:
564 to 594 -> 0.04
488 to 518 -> 0.02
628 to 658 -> -0.20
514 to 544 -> -0.05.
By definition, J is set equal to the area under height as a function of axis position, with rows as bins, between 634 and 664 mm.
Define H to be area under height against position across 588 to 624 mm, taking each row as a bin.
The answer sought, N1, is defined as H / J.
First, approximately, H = 1800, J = 1740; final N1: 1.0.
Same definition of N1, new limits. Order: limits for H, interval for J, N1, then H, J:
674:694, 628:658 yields 0.6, 1047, 1659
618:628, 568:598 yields 0.3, 516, 1513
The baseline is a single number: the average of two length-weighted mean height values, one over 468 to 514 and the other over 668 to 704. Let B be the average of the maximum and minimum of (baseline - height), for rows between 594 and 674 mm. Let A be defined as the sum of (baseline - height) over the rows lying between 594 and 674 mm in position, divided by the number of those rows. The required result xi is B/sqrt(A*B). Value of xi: -1.3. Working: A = -4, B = -6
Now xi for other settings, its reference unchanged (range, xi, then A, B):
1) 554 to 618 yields 1.0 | 0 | 0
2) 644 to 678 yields -1.0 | -8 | -8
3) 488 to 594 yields -28.1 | 0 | -2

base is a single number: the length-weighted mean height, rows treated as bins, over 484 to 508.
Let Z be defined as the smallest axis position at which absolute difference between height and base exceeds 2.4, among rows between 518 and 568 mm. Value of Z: 521.0 mm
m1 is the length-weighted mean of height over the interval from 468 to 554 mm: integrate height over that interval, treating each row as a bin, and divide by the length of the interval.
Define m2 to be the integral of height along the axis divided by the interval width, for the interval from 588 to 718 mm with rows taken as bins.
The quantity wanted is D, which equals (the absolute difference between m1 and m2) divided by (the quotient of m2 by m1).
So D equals 3.0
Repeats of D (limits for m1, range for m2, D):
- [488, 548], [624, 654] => 3.2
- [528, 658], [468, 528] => 3.6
